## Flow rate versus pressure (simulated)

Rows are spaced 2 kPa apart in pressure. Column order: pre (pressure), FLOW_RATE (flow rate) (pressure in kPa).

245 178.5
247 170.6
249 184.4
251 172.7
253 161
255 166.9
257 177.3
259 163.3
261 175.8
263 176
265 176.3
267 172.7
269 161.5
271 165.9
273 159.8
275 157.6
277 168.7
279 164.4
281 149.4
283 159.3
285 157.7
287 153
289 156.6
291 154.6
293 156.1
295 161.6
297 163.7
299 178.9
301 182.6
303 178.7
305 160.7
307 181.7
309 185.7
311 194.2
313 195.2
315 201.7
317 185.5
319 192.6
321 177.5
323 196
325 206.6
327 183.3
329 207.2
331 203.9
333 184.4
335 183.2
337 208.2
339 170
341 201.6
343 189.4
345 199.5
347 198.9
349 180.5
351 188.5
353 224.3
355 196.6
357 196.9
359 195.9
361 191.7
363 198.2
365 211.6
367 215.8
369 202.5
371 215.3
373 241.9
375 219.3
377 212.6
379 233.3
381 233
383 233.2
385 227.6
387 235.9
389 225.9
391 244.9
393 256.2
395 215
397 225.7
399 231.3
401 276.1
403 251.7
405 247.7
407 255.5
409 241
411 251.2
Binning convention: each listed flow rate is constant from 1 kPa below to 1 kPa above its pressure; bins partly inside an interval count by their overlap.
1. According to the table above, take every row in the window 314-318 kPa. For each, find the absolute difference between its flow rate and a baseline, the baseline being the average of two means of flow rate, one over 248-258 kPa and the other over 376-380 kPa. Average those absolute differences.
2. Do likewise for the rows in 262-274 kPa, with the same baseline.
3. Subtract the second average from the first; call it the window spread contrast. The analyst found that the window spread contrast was -21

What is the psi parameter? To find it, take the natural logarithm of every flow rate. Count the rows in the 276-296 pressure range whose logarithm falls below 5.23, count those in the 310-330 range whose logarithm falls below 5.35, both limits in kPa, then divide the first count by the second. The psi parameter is 1.0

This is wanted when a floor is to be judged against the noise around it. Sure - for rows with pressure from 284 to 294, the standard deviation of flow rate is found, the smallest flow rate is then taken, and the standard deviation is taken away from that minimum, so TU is 151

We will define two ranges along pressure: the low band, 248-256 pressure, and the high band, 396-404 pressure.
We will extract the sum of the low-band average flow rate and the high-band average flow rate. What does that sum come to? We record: 417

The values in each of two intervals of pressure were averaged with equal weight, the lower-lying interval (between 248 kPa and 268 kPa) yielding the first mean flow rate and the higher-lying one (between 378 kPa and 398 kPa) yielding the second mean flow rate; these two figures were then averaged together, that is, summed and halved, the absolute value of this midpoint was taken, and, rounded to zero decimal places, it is 203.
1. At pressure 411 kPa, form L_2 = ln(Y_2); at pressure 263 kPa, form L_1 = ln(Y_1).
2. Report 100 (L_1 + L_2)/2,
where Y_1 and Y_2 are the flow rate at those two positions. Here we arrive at 535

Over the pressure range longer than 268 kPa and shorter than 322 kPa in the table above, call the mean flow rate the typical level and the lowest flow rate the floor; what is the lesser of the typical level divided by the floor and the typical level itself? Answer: 1.142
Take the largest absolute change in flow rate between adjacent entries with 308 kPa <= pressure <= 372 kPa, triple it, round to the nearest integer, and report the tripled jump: 115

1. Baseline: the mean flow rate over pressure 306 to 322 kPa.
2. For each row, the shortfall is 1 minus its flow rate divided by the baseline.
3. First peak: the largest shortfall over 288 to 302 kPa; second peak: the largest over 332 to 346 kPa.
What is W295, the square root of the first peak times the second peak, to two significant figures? 0.14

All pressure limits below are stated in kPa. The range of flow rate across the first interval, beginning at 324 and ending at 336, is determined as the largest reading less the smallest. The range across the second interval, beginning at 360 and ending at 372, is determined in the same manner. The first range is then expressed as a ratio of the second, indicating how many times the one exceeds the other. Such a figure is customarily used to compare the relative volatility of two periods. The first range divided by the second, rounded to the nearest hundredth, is 1.00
